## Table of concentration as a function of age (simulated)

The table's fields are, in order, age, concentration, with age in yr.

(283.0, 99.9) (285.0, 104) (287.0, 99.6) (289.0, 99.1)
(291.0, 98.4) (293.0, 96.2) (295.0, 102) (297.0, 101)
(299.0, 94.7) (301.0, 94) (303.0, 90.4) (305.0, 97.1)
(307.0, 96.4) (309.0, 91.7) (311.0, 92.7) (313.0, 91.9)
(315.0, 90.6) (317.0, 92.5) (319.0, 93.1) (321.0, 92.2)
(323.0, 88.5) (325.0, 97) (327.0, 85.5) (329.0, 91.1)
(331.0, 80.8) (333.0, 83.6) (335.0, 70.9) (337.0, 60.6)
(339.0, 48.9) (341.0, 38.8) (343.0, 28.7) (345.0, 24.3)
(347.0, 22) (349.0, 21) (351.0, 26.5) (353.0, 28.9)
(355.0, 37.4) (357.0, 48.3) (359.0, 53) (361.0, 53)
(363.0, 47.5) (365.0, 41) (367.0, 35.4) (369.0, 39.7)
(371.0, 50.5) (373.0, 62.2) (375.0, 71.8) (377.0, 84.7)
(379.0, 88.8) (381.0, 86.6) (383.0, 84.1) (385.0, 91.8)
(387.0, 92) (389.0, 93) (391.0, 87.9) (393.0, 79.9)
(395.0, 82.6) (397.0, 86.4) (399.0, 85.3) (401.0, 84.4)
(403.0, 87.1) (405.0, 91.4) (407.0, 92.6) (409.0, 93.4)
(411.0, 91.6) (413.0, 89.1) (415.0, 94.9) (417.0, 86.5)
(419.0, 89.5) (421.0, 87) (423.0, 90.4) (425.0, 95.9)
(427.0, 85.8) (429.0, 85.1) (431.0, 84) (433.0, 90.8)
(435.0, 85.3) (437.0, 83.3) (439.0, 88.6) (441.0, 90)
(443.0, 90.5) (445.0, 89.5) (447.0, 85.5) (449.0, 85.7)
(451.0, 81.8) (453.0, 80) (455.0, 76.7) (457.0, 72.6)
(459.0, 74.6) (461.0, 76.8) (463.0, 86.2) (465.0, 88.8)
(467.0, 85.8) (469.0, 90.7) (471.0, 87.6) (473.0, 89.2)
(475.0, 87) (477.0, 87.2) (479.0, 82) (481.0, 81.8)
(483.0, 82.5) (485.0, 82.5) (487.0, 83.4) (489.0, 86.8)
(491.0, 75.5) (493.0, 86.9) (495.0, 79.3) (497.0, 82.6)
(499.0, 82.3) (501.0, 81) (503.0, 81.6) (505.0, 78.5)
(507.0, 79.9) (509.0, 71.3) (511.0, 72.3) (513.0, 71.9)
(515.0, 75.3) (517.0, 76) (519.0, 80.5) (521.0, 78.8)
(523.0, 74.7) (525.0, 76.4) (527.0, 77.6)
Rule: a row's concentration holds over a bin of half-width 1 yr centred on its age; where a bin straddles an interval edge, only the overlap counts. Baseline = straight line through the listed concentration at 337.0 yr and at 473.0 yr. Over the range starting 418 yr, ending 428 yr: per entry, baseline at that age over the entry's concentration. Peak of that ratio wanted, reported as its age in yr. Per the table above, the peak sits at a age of 427.0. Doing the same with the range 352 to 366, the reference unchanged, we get 353.0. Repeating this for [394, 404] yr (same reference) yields 395.0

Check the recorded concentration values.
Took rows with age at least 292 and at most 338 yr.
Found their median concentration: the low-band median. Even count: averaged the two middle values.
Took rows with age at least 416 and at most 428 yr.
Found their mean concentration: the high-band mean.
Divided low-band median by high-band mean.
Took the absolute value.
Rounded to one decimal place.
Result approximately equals 1.0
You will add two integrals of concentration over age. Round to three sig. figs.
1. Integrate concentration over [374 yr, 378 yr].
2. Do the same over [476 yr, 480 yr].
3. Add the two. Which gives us 651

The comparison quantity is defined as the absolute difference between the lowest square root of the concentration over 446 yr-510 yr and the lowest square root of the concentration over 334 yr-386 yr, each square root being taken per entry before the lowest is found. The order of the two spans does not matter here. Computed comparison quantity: 3.9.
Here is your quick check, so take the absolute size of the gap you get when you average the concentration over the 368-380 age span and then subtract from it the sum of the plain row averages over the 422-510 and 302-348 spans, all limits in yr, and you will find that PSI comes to 94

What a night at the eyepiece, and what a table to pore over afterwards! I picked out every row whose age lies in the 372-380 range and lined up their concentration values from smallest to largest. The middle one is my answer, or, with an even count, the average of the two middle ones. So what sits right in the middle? 78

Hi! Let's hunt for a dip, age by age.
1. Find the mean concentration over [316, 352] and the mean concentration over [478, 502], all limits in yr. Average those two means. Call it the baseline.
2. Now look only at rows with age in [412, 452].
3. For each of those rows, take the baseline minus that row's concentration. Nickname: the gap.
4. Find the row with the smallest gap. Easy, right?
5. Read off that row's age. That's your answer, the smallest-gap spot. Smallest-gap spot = 425.0 yr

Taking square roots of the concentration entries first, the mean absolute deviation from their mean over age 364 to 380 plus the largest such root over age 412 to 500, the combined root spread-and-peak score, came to 10.9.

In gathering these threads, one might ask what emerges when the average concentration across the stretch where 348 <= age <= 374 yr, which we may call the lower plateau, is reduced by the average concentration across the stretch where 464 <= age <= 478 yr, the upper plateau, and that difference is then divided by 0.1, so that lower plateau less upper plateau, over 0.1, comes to -462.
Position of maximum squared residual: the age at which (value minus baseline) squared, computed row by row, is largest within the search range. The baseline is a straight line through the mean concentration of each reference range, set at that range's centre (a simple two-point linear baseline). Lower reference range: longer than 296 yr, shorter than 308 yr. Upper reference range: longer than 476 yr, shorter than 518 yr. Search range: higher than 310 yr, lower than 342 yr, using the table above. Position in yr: 341.0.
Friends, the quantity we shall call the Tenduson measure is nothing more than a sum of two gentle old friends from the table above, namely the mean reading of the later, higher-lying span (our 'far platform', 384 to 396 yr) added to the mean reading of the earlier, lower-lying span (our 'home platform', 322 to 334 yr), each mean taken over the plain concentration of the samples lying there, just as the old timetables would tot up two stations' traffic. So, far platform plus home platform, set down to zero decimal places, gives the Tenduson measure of 176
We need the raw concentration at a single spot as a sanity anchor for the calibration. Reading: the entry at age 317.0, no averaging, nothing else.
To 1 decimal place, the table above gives 92.5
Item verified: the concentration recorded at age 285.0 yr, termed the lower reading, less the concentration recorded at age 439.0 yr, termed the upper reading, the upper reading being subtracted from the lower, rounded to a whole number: 15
